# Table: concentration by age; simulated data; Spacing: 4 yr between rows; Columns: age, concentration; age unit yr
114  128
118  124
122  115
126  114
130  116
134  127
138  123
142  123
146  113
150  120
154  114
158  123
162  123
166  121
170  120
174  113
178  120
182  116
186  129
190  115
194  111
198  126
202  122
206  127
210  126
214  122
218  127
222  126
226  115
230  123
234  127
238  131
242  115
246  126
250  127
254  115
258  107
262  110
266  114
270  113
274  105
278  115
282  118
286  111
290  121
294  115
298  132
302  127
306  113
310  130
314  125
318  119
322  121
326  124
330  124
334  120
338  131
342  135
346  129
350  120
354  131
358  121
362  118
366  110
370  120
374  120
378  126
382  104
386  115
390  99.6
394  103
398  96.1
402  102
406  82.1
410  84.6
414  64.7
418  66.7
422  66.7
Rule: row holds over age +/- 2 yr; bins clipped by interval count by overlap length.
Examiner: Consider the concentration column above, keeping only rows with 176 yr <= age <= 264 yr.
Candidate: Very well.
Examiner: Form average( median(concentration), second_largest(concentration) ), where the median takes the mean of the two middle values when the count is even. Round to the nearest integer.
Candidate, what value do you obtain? 126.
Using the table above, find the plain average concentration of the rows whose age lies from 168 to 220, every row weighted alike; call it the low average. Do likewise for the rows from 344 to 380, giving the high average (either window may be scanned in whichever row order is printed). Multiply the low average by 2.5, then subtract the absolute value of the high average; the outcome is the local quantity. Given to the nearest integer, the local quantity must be 181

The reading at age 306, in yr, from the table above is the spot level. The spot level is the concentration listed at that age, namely 113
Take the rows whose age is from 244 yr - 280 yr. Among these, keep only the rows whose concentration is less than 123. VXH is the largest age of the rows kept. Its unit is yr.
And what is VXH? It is 278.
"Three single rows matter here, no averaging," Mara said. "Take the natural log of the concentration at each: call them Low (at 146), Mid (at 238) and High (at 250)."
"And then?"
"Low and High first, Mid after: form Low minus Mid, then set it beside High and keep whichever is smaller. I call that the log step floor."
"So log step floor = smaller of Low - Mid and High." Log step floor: -0.15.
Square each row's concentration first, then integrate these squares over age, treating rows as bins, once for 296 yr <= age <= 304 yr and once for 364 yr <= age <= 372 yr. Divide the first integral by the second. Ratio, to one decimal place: 1.3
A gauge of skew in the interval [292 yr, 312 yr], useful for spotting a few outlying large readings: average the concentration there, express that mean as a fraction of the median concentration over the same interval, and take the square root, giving 0.986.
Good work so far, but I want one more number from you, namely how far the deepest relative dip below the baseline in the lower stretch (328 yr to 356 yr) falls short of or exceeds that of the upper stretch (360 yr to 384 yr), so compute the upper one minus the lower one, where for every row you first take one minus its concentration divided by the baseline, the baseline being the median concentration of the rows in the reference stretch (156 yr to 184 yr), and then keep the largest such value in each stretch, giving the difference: 0.13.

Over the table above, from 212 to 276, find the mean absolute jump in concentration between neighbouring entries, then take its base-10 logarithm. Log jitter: 0.81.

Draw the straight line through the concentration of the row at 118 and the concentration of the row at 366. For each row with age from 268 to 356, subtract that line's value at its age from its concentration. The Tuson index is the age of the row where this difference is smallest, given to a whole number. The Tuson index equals 274 yr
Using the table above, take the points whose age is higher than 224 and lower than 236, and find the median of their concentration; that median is 123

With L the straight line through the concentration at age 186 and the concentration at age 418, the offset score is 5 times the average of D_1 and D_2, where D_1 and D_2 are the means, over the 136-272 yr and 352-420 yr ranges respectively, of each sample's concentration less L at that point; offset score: 61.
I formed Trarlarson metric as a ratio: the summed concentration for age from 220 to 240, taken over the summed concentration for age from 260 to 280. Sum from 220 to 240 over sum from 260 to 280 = 1.12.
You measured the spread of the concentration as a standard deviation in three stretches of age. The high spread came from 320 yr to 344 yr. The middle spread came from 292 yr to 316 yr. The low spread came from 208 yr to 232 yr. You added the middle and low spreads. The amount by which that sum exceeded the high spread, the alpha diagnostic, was 6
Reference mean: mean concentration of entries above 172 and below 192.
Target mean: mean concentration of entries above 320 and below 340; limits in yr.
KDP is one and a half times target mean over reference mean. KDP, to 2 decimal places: 1.57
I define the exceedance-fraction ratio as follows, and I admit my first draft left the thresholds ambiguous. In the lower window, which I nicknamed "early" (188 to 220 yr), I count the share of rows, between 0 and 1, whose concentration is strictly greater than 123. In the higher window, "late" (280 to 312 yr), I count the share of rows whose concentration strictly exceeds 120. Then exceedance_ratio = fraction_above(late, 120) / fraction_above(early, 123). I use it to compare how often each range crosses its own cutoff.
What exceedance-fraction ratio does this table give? 1.00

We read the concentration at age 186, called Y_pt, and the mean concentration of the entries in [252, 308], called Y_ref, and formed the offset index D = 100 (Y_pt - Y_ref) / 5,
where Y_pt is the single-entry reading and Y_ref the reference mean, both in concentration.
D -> 271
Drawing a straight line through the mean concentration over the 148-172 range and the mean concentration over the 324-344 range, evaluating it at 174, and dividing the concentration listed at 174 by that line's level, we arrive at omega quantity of 0.94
